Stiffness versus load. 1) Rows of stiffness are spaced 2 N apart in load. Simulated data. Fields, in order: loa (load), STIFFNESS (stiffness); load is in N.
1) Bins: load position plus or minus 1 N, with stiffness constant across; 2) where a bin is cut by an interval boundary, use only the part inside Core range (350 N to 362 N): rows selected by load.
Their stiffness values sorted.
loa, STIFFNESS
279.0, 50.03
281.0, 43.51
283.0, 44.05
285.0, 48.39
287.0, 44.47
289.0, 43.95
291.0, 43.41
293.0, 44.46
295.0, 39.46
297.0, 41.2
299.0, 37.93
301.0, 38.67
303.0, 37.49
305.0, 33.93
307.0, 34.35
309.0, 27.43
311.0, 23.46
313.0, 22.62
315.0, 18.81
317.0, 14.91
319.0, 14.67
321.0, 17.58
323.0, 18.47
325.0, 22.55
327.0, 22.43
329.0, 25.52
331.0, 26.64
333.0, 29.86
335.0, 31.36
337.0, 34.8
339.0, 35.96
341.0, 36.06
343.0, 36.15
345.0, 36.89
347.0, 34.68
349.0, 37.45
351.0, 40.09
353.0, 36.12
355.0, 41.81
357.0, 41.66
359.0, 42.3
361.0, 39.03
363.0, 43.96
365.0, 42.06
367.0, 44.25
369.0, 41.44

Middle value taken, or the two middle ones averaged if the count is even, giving 41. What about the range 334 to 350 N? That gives 36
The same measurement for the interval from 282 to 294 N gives 44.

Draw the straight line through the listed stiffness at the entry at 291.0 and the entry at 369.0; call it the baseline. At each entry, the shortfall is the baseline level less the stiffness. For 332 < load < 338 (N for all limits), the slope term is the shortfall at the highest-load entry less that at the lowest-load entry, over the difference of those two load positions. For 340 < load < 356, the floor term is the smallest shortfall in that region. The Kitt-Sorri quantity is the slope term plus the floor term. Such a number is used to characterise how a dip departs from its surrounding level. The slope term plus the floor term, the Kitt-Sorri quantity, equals -1.3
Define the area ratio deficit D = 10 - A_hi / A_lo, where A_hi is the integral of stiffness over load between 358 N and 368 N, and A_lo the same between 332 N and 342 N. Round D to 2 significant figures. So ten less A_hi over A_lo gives 8.7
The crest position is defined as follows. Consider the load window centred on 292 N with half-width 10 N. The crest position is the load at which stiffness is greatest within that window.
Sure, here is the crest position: 285.0 N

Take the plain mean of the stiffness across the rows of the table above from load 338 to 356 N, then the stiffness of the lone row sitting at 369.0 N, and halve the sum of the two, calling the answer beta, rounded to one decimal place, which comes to 39.3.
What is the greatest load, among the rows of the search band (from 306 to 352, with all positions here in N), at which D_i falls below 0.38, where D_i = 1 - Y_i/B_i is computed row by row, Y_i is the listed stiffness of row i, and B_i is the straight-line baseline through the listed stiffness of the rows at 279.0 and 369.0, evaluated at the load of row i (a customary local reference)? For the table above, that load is 351.0 N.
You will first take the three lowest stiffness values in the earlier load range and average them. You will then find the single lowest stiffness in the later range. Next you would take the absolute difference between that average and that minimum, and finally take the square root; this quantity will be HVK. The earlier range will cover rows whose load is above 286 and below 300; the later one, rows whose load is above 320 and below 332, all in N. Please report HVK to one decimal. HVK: 4.7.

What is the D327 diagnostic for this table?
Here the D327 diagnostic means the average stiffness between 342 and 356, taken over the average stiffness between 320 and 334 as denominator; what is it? 1.6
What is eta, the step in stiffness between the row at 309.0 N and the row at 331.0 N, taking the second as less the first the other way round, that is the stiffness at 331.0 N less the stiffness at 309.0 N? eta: -1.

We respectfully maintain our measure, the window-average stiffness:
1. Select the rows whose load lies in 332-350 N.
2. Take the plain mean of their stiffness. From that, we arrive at 35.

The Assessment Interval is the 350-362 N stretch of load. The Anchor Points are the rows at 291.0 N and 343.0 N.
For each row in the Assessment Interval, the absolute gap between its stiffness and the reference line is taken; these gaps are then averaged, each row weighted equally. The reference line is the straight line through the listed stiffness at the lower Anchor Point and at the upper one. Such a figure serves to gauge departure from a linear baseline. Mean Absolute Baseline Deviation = 6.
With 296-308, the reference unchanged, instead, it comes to 5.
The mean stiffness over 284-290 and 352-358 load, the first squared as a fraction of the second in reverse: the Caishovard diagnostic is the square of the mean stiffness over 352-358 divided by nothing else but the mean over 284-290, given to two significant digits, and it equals 35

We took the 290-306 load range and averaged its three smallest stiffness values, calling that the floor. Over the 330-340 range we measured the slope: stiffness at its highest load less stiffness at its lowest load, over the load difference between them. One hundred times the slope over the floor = 3.2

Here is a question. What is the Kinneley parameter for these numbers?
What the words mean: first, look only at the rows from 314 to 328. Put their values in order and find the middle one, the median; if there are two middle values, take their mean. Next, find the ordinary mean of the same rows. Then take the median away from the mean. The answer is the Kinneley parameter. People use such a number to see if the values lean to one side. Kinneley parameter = 0.0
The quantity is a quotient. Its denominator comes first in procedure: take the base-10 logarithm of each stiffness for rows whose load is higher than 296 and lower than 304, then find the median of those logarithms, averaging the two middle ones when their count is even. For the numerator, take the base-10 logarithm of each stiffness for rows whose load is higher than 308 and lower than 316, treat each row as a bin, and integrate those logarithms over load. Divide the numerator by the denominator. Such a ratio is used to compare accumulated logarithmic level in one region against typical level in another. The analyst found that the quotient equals 6.9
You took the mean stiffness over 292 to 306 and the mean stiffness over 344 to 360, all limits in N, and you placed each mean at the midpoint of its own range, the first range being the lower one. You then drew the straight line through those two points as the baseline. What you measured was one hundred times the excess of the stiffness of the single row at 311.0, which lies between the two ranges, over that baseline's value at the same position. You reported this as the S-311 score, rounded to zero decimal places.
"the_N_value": -1553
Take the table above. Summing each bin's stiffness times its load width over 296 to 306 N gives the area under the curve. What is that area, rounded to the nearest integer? 378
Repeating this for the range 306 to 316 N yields 253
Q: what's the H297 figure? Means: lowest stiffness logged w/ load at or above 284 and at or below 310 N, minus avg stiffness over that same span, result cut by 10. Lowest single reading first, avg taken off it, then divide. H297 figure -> -1.22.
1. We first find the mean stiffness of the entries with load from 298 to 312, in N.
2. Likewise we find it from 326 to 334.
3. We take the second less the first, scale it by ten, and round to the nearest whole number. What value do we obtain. -72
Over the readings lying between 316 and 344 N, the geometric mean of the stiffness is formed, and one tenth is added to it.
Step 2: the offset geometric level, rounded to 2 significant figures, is 25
